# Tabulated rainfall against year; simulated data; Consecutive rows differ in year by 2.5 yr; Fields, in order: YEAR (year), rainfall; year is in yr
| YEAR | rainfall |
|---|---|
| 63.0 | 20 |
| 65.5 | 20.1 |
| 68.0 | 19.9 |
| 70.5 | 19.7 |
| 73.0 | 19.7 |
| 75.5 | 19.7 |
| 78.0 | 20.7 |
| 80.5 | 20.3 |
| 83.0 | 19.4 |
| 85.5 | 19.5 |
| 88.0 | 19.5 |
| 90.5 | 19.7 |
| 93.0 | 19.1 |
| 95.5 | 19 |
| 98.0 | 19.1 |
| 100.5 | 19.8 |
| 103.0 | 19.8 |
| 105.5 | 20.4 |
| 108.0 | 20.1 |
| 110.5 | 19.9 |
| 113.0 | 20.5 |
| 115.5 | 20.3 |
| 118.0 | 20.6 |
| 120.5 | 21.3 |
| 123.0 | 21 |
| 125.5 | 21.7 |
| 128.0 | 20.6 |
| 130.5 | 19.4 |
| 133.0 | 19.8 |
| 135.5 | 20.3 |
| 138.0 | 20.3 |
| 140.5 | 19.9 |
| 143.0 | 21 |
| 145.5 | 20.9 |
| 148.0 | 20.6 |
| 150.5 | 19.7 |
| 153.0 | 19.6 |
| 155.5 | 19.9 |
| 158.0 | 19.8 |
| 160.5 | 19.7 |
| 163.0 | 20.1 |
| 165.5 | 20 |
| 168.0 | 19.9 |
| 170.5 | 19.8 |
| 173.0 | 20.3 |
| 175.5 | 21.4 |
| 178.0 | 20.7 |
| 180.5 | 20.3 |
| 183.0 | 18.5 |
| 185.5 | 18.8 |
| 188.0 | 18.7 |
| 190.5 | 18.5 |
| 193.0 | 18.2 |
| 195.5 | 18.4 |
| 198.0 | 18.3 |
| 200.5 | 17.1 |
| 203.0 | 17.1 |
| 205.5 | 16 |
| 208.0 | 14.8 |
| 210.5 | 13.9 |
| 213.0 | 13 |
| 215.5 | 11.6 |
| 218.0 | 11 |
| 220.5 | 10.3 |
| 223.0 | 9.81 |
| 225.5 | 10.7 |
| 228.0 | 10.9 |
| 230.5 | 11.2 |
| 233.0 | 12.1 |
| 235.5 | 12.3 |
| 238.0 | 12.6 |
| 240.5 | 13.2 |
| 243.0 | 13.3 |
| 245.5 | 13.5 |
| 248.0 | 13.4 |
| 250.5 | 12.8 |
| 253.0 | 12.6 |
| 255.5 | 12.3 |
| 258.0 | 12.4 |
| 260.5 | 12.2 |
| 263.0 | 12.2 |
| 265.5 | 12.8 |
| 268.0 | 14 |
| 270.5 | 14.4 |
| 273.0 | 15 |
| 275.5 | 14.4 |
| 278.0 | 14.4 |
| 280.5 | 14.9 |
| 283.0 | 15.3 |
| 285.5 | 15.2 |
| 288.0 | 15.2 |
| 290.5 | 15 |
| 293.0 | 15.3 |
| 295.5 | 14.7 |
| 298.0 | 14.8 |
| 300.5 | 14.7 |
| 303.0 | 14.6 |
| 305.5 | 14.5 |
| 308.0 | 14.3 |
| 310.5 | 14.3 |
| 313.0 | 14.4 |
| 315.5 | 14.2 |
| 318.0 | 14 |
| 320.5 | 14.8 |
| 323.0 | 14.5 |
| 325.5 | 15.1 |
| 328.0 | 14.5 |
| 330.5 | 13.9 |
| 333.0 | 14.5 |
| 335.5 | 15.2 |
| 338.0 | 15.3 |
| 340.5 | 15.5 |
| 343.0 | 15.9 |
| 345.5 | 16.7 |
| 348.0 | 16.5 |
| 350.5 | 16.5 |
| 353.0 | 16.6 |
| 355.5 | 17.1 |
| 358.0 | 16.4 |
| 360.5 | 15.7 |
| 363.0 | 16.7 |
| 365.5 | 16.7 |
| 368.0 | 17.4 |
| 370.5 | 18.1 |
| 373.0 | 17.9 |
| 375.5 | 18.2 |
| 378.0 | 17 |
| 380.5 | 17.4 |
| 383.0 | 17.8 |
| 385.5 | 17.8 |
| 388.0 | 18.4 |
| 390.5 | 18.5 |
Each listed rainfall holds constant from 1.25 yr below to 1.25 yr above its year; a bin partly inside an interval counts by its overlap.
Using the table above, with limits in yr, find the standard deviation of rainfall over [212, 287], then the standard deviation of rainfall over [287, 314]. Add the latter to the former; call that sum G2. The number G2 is 1.8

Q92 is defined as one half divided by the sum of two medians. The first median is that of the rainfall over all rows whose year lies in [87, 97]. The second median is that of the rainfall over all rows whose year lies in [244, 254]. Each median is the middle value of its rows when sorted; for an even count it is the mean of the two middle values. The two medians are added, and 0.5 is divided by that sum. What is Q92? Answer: 0.0154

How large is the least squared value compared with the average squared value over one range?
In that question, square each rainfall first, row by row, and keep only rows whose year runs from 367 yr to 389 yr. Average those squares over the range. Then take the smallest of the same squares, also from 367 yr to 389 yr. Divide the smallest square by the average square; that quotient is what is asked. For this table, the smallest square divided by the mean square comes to 0.91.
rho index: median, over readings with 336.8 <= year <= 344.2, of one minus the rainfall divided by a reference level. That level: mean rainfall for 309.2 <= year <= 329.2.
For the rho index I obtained -0.07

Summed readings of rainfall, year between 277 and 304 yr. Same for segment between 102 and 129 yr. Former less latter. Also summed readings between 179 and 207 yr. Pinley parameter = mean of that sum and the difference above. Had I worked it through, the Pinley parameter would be 69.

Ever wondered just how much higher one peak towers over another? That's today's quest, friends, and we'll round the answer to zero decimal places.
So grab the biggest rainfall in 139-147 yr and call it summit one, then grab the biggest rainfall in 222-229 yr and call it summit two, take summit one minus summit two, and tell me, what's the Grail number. 10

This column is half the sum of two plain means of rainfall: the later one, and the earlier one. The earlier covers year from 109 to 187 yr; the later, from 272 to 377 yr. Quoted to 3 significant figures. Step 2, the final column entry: 17.8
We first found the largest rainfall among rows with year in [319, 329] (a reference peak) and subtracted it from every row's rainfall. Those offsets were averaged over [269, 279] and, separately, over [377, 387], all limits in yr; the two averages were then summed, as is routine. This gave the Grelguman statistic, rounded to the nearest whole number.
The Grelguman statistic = 2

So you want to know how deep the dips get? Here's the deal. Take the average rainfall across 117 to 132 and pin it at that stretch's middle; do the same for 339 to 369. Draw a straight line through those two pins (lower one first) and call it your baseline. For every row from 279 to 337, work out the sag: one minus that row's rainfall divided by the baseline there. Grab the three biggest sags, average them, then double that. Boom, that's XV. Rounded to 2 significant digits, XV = 0.36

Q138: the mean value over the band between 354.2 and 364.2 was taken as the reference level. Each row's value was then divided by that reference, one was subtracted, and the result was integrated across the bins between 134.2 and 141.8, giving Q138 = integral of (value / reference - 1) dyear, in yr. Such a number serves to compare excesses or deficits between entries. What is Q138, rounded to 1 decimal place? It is 1.7 yr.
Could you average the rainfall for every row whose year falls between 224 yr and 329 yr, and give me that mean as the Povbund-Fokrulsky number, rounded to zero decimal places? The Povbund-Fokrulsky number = 14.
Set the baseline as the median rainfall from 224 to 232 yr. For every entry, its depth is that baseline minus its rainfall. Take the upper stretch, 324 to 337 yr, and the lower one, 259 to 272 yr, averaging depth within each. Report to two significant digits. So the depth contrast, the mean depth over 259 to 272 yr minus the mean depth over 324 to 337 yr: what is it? 1.5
